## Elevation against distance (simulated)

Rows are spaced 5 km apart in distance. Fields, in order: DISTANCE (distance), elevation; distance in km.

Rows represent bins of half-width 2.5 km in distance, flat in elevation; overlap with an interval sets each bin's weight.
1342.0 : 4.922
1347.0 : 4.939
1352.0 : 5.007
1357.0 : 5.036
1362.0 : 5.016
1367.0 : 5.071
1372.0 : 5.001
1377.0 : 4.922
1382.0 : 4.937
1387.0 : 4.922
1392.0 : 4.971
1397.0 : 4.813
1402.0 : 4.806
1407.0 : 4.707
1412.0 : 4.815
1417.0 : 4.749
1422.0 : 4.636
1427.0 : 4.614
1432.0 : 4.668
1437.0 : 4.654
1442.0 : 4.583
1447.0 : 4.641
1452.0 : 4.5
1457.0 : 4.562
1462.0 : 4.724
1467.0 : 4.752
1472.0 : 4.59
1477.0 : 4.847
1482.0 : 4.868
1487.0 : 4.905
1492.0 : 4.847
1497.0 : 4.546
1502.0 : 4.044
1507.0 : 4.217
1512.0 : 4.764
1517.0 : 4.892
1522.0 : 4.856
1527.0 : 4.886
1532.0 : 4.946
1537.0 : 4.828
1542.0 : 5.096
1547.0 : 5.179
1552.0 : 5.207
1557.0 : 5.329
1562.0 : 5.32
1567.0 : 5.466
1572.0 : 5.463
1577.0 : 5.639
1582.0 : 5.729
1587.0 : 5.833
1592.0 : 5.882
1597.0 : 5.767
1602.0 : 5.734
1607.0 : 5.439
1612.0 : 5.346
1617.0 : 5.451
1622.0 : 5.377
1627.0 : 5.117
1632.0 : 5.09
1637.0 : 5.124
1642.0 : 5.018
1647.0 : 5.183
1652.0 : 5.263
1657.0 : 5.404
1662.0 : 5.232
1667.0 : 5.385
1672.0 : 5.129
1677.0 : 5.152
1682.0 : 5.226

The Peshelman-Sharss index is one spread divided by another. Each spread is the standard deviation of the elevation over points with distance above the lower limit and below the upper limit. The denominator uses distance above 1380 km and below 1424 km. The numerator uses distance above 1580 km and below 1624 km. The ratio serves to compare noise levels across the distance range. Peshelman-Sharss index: 1.9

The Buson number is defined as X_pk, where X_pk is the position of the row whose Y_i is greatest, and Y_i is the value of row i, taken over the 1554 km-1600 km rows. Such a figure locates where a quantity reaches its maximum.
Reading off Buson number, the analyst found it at 1592.0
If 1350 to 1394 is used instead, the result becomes 1367.0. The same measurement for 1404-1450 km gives 1412.0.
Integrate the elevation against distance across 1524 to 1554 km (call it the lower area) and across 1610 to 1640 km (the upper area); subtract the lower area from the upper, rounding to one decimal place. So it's 6.8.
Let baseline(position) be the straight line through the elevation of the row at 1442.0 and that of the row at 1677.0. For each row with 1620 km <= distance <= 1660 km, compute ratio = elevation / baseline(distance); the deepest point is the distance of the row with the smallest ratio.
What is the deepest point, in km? 1642.0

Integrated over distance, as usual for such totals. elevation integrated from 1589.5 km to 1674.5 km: 455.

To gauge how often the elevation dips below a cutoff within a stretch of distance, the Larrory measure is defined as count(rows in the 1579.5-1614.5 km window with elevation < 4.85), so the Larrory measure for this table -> 0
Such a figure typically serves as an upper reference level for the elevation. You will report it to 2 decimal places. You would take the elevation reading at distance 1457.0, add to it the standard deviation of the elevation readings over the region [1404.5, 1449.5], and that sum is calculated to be 4.63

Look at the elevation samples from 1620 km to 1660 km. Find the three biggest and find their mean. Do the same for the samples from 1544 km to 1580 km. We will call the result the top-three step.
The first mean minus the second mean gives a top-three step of -0.17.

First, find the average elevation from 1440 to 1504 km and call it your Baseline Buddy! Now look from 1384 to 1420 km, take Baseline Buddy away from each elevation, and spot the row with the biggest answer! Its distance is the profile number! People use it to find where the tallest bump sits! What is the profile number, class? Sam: 1392.0 km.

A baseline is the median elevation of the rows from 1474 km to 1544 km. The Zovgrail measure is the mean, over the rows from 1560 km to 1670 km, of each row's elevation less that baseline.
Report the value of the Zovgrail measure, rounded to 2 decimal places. 0.57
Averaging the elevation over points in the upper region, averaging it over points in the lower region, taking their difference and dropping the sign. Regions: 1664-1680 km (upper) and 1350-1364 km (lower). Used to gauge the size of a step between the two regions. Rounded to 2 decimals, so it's 0.20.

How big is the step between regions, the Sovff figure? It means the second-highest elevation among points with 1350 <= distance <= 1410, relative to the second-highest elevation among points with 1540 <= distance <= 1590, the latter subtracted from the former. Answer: -0.69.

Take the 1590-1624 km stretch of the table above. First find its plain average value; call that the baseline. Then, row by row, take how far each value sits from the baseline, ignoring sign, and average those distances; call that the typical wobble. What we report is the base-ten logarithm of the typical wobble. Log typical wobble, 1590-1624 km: -0.7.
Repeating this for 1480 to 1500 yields -0.9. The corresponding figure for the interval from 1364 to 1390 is -1.3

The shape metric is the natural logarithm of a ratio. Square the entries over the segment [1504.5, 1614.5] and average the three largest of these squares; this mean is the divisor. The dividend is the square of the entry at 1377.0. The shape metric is -0.34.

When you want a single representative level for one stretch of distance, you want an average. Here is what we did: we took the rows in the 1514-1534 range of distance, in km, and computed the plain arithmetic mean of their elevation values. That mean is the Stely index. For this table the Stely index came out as 4.9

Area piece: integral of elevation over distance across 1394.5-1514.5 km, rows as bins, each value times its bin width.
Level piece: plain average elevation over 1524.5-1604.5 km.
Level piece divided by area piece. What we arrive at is 0.010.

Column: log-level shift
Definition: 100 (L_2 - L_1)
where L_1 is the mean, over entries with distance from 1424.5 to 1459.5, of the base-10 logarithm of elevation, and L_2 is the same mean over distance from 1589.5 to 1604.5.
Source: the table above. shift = 10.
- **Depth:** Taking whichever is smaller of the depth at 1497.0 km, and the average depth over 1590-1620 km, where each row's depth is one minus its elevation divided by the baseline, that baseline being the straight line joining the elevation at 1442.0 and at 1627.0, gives -0.11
